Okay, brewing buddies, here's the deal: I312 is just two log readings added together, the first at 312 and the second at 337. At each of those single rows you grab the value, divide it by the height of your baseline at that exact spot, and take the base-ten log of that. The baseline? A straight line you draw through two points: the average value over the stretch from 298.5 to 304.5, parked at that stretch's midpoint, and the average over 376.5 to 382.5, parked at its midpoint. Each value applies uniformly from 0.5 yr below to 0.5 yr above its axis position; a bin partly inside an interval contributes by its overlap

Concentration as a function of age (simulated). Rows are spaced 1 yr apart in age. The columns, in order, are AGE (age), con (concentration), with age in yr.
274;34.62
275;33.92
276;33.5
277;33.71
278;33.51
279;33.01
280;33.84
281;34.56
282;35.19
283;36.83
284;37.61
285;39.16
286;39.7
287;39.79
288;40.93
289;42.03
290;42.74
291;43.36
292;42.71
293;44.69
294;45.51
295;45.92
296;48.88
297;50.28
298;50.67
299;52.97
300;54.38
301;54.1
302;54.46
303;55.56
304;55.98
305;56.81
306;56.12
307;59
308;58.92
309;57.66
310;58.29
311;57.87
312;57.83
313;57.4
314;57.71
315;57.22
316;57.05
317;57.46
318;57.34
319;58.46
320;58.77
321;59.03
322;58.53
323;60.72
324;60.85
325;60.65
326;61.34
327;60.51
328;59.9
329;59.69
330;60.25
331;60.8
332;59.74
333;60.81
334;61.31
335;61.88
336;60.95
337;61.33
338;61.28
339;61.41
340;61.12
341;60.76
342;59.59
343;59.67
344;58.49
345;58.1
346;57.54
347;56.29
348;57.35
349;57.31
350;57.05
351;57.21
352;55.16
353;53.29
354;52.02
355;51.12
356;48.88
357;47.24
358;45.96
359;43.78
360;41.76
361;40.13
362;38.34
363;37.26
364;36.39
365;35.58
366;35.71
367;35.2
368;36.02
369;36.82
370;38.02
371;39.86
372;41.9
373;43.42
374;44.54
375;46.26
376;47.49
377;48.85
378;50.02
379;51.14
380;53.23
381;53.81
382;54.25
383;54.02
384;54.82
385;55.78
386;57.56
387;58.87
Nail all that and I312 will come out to 0.089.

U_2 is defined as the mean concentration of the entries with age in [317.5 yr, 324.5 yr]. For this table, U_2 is 59.1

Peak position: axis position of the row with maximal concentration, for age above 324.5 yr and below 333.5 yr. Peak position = 326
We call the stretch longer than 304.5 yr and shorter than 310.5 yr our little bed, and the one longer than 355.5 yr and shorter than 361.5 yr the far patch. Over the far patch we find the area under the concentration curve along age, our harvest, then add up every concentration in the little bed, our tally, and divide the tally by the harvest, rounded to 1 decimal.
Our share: 1.3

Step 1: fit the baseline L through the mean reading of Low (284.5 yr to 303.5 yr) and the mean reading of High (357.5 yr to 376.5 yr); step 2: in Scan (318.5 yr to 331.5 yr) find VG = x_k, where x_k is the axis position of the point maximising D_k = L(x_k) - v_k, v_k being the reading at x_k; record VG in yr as 319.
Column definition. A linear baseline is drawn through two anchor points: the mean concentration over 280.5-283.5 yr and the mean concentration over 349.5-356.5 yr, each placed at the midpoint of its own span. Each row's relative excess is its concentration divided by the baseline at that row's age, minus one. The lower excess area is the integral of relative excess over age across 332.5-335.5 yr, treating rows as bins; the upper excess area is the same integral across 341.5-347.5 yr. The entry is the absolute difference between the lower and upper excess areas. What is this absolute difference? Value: 0.0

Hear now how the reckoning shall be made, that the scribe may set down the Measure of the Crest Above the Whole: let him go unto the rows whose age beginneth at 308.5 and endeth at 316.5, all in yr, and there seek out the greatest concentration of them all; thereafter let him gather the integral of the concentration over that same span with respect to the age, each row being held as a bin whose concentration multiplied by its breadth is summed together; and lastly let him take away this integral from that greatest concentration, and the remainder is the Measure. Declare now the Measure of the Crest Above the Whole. -403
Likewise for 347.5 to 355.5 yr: -383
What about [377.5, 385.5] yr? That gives -371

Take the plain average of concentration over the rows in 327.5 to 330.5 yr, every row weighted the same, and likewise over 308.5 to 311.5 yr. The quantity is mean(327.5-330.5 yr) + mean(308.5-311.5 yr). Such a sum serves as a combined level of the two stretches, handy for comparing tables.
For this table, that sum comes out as 118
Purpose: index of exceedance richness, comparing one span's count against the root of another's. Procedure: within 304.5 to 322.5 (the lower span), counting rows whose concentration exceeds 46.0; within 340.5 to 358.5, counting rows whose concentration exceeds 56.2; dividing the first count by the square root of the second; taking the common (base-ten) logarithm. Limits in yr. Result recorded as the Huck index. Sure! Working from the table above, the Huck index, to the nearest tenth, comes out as 0.7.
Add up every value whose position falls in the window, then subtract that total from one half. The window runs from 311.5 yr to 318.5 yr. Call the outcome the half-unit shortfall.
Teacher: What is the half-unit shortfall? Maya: -402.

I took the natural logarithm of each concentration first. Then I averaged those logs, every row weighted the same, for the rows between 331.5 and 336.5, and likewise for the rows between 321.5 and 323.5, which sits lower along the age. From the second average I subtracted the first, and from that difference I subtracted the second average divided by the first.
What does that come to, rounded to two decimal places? -1.02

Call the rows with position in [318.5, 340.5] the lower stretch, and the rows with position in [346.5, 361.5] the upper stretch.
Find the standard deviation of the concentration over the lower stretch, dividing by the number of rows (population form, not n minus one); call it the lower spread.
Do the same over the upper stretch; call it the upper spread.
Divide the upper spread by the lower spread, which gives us 6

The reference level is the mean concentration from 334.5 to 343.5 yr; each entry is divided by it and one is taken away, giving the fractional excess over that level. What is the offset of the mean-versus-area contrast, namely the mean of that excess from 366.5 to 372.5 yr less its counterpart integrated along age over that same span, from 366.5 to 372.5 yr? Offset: 1.9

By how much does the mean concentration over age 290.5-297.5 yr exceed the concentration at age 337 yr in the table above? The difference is -15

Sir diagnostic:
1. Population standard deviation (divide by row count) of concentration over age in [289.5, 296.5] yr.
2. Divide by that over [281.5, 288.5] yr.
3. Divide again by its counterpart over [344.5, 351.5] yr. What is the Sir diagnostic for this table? 2.2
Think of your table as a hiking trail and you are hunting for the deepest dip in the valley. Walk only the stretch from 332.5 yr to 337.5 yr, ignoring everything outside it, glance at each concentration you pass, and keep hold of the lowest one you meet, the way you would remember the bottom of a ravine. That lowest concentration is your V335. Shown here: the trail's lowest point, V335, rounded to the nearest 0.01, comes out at 60.81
